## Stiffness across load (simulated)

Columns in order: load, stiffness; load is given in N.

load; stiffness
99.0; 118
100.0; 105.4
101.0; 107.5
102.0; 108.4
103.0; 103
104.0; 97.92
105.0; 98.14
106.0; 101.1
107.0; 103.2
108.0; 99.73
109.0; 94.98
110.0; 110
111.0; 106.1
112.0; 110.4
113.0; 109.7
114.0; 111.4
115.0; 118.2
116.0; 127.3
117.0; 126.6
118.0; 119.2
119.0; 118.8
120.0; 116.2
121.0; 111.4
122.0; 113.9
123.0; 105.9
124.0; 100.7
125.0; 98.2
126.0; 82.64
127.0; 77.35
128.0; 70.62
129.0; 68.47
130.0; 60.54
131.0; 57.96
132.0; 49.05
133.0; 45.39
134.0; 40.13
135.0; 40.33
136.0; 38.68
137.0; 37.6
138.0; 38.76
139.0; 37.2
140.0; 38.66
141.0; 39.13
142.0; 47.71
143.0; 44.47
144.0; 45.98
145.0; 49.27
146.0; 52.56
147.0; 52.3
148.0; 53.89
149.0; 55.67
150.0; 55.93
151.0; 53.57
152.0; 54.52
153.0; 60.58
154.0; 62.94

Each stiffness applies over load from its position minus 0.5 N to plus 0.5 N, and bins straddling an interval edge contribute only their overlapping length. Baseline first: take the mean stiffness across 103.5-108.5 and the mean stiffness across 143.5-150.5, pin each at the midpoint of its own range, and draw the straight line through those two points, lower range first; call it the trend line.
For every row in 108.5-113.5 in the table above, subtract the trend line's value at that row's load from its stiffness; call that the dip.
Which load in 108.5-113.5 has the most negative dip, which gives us 109.0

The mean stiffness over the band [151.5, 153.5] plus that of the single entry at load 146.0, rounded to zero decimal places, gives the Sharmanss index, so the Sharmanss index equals 110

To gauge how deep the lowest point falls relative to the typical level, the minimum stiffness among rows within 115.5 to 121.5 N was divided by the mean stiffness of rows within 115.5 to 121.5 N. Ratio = 0.93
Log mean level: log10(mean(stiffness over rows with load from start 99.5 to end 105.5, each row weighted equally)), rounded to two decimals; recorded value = 2.01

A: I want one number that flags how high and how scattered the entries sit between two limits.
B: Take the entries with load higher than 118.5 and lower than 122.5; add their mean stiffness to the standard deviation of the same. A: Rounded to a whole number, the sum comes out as 118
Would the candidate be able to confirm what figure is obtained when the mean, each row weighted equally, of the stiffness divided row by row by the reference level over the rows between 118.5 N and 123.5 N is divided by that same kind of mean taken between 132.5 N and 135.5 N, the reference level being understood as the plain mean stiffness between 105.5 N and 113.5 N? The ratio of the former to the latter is 2.7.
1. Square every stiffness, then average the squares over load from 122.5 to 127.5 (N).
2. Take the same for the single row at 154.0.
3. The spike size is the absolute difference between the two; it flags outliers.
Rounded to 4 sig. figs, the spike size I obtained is 4801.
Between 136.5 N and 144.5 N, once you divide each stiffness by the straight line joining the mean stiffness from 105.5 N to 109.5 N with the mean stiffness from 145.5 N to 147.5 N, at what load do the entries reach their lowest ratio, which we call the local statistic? 137.0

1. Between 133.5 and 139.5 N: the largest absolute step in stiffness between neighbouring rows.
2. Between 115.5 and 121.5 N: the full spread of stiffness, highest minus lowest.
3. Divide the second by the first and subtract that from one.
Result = -8.6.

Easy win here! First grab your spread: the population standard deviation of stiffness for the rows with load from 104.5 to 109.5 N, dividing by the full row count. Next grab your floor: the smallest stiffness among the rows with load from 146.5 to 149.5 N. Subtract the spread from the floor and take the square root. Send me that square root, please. 7.0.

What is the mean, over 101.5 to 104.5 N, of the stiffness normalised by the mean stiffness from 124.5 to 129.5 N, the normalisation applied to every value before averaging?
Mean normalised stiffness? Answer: 1.3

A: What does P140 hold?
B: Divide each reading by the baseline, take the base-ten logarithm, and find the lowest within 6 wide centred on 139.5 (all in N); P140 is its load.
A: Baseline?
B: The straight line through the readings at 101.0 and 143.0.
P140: 137.0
